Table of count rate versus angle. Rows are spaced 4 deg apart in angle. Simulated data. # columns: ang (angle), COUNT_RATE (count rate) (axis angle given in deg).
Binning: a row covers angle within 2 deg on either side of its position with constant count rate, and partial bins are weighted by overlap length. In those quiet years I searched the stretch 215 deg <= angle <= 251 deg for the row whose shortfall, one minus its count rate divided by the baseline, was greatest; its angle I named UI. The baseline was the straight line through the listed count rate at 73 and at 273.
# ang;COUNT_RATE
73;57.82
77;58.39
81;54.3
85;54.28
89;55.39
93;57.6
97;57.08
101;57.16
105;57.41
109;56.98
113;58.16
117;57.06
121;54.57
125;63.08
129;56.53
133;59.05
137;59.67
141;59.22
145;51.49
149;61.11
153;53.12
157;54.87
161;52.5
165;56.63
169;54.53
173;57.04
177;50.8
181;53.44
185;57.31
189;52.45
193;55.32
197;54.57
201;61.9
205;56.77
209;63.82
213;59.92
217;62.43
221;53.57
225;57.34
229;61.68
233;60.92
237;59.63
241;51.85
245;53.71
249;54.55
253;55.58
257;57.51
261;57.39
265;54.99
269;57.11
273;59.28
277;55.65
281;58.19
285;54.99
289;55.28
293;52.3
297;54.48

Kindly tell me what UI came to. 241 deg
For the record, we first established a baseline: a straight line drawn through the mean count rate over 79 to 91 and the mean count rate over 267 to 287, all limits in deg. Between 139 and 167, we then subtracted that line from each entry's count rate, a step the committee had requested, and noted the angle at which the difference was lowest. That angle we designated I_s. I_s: 145 deg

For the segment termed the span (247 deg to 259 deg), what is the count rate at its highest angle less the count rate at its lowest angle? 3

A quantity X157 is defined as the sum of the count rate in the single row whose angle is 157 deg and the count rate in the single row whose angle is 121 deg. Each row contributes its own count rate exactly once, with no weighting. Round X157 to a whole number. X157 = 109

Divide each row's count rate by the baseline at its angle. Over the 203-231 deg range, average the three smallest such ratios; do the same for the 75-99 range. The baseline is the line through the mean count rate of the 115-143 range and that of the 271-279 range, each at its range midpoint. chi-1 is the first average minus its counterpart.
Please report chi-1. 0.04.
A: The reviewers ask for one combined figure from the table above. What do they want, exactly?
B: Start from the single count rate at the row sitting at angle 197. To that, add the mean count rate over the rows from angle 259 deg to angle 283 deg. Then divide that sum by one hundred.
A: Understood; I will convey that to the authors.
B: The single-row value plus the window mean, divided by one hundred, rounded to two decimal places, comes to 1.12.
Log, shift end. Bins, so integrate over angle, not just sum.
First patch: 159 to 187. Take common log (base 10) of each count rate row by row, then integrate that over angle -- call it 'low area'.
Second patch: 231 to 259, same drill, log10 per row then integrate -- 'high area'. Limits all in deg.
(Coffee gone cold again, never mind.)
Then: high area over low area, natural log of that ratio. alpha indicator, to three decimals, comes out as 0.007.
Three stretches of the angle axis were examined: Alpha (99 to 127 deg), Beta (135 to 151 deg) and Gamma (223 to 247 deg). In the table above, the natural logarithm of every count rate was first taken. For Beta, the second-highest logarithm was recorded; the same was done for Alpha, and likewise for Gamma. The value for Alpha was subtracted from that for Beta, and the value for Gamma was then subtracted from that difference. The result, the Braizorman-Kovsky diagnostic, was -4.08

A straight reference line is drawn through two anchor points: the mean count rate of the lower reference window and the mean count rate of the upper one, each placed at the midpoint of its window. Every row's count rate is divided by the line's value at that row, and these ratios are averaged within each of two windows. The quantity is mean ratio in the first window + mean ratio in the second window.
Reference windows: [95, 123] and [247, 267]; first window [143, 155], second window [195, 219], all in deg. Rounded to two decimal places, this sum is 2.04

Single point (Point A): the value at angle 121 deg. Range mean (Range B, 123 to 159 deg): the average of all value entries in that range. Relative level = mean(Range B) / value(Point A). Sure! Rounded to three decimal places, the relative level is 1.055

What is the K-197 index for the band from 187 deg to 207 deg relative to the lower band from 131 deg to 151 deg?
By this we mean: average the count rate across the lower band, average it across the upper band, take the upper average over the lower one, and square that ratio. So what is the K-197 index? 0.94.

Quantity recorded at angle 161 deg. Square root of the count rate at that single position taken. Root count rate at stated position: 7.25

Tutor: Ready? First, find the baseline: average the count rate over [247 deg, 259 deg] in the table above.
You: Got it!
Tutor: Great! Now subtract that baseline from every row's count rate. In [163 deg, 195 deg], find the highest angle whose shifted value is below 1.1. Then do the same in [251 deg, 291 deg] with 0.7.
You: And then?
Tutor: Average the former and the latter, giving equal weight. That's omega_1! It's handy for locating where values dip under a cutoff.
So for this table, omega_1 241 deg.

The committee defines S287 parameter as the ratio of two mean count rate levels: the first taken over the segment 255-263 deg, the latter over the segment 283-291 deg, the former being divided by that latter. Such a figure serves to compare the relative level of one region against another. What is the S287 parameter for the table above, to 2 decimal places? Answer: 1.04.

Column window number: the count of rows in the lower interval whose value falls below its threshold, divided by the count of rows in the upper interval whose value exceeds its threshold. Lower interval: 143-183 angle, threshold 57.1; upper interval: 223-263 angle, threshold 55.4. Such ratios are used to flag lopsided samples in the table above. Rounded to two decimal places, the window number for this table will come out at 1.29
